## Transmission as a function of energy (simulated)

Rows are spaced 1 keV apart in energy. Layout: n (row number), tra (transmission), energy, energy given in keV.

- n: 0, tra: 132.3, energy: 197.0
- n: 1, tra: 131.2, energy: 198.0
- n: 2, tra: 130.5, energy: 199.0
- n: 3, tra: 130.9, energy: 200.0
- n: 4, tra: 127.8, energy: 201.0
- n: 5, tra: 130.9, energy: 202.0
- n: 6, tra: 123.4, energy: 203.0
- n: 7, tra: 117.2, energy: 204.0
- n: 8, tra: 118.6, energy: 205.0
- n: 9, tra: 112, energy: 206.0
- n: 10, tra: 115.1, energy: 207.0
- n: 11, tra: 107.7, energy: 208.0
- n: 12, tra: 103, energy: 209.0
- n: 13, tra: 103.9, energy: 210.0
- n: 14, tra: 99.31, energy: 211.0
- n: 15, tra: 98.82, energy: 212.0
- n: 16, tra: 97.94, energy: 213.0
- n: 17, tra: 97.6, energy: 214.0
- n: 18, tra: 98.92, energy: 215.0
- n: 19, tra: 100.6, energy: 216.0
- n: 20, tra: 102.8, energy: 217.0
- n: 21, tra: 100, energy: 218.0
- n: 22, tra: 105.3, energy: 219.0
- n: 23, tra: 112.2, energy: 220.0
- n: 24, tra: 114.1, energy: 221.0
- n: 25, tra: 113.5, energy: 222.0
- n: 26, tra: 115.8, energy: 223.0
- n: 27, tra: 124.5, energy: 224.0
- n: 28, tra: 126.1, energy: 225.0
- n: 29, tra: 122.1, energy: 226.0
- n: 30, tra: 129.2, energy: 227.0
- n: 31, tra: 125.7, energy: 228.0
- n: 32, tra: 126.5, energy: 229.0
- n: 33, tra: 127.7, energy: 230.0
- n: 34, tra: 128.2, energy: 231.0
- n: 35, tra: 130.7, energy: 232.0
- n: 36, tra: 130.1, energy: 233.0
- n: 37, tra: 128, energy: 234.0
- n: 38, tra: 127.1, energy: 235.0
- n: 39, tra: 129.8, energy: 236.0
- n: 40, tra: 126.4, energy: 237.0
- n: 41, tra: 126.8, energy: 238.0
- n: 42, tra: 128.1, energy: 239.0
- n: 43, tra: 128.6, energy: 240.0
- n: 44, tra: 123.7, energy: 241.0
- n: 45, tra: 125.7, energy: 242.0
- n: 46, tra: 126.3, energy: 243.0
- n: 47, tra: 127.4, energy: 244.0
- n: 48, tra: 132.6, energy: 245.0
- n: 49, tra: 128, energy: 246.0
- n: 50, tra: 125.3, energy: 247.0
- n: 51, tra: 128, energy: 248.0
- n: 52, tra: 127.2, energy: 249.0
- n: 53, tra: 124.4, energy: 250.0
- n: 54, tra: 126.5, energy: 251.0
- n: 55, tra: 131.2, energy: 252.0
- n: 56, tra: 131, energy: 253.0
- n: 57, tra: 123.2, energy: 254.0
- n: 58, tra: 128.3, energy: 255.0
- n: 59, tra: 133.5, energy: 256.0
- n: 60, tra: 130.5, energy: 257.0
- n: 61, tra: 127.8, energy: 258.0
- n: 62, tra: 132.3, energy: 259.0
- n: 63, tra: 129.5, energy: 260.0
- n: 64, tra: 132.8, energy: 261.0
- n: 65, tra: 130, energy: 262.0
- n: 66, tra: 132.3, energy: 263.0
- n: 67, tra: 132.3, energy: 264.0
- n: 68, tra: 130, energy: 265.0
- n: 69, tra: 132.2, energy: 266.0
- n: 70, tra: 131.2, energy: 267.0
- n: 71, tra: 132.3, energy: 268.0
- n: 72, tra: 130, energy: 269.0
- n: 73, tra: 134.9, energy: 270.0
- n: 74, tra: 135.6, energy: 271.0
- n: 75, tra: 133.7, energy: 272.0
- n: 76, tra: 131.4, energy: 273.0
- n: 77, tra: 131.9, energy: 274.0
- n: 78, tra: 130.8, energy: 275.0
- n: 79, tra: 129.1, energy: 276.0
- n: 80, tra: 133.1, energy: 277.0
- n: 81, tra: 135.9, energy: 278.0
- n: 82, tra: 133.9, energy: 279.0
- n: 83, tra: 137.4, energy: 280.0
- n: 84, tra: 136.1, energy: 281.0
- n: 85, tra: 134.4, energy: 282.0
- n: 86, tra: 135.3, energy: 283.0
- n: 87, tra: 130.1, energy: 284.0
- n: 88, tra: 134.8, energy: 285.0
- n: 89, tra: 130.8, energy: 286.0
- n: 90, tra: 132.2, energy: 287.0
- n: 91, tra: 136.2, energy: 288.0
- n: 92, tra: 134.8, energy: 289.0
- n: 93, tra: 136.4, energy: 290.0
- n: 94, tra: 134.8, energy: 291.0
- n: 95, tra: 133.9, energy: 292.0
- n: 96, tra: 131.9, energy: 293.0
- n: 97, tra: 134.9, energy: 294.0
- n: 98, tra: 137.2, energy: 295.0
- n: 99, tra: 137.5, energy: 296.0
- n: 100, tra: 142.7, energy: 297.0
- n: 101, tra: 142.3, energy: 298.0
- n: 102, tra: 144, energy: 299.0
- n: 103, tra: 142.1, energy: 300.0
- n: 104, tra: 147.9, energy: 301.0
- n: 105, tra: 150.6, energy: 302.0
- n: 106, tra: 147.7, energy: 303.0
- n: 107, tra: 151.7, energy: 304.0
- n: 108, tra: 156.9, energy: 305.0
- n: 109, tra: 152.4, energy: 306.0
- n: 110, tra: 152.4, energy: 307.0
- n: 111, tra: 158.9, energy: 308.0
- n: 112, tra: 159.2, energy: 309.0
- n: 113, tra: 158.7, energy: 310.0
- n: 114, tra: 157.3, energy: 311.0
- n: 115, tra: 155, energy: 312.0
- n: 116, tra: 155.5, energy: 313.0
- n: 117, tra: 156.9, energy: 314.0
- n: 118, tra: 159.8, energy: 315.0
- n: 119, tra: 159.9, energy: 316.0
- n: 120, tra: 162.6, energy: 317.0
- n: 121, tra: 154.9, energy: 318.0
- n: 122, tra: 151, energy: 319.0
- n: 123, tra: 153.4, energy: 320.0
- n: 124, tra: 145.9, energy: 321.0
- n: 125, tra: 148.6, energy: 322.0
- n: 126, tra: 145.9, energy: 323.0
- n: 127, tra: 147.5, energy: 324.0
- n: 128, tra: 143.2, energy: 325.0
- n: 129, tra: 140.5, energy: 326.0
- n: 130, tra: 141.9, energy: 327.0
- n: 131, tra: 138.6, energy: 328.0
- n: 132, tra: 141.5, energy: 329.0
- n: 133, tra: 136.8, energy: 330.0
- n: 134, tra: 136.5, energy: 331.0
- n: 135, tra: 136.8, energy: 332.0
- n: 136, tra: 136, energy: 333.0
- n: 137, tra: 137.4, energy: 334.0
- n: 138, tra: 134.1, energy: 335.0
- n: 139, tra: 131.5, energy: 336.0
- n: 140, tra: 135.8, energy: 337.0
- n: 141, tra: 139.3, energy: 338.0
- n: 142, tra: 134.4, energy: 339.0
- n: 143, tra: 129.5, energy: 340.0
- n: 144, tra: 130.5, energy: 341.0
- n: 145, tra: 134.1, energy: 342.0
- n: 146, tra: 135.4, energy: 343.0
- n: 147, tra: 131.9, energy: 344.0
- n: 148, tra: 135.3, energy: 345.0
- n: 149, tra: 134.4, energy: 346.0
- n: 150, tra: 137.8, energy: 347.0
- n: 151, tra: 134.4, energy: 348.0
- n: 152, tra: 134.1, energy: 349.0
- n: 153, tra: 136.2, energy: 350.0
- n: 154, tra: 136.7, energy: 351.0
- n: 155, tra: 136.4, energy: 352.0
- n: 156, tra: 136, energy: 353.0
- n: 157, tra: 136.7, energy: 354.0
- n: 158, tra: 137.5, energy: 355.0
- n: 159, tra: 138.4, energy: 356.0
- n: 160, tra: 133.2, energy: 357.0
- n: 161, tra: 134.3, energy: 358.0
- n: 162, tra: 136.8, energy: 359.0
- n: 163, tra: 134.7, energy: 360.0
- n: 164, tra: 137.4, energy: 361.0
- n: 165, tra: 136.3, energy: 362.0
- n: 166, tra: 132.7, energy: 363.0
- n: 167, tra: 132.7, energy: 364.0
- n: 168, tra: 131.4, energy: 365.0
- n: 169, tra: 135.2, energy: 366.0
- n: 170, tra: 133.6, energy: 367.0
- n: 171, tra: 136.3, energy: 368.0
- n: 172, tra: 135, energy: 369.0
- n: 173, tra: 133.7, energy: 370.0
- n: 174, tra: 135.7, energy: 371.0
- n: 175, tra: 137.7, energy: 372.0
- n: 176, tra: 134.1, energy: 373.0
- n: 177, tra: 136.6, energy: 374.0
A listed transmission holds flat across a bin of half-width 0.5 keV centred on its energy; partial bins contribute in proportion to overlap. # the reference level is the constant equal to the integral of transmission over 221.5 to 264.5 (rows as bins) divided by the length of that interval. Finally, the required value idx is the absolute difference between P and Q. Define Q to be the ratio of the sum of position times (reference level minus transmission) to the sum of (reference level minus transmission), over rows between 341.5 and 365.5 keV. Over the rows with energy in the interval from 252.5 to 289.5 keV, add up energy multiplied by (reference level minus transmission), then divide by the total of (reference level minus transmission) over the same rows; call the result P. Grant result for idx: 78.7 keV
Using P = 274.7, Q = 353.3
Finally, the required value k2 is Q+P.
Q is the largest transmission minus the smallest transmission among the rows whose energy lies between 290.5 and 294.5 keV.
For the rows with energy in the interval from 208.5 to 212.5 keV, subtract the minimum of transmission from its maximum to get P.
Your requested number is 8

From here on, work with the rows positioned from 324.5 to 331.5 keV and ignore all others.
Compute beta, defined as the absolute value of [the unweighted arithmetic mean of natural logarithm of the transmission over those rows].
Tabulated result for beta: 4.94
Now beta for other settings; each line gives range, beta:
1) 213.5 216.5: 4.60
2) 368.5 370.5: 4.90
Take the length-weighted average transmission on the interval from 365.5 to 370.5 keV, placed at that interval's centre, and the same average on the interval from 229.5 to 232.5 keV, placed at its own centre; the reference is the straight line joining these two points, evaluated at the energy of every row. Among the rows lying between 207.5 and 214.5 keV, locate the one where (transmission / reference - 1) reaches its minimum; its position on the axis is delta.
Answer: 214.0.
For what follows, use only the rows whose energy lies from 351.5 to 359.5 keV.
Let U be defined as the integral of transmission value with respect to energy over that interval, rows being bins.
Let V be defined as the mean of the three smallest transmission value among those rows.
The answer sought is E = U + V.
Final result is 1224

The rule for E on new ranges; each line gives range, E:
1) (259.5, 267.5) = 1180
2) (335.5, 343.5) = 1201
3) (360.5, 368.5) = 1208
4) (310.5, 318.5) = 1417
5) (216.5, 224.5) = 991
